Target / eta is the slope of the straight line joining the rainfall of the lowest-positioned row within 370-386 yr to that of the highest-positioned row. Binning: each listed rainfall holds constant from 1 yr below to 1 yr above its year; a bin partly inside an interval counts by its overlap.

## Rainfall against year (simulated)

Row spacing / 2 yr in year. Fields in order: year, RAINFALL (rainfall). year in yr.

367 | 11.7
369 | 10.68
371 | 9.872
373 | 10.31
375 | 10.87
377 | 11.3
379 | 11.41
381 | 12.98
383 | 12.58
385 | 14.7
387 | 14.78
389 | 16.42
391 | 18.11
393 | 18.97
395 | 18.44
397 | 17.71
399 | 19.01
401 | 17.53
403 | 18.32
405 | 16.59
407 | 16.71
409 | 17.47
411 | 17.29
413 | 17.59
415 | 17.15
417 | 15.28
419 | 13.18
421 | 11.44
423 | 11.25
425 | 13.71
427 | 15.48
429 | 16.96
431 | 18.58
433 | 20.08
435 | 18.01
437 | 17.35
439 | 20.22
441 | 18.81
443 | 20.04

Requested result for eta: 0.3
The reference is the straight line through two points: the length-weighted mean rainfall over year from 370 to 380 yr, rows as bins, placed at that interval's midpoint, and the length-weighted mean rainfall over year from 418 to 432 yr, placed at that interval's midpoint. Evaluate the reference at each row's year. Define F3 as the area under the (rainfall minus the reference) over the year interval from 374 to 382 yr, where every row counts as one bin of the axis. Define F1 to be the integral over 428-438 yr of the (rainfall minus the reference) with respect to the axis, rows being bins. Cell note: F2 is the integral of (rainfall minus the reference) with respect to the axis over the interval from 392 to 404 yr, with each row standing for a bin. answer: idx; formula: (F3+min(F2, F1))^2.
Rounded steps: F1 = 32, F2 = 71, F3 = 5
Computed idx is 1430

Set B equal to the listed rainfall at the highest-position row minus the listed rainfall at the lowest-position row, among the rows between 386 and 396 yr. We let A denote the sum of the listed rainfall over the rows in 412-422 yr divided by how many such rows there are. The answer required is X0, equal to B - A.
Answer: -11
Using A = 15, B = 4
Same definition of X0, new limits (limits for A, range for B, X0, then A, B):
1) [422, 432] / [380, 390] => -12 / 15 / 3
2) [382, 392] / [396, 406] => -16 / 15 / -1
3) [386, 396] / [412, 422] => -23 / 17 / -6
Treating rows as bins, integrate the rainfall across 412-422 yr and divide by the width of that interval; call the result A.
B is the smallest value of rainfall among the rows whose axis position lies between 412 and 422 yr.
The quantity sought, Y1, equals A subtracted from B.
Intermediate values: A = 15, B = 11.44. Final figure -3.5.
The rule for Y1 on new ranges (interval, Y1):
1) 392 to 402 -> -0.8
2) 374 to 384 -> -1.0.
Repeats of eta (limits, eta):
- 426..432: 0.8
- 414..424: -0.7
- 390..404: 0.0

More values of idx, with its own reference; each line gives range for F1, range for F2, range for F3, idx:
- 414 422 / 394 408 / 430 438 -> 963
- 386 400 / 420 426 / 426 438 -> 476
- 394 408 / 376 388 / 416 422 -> 275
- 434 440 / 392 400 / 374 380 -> 462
